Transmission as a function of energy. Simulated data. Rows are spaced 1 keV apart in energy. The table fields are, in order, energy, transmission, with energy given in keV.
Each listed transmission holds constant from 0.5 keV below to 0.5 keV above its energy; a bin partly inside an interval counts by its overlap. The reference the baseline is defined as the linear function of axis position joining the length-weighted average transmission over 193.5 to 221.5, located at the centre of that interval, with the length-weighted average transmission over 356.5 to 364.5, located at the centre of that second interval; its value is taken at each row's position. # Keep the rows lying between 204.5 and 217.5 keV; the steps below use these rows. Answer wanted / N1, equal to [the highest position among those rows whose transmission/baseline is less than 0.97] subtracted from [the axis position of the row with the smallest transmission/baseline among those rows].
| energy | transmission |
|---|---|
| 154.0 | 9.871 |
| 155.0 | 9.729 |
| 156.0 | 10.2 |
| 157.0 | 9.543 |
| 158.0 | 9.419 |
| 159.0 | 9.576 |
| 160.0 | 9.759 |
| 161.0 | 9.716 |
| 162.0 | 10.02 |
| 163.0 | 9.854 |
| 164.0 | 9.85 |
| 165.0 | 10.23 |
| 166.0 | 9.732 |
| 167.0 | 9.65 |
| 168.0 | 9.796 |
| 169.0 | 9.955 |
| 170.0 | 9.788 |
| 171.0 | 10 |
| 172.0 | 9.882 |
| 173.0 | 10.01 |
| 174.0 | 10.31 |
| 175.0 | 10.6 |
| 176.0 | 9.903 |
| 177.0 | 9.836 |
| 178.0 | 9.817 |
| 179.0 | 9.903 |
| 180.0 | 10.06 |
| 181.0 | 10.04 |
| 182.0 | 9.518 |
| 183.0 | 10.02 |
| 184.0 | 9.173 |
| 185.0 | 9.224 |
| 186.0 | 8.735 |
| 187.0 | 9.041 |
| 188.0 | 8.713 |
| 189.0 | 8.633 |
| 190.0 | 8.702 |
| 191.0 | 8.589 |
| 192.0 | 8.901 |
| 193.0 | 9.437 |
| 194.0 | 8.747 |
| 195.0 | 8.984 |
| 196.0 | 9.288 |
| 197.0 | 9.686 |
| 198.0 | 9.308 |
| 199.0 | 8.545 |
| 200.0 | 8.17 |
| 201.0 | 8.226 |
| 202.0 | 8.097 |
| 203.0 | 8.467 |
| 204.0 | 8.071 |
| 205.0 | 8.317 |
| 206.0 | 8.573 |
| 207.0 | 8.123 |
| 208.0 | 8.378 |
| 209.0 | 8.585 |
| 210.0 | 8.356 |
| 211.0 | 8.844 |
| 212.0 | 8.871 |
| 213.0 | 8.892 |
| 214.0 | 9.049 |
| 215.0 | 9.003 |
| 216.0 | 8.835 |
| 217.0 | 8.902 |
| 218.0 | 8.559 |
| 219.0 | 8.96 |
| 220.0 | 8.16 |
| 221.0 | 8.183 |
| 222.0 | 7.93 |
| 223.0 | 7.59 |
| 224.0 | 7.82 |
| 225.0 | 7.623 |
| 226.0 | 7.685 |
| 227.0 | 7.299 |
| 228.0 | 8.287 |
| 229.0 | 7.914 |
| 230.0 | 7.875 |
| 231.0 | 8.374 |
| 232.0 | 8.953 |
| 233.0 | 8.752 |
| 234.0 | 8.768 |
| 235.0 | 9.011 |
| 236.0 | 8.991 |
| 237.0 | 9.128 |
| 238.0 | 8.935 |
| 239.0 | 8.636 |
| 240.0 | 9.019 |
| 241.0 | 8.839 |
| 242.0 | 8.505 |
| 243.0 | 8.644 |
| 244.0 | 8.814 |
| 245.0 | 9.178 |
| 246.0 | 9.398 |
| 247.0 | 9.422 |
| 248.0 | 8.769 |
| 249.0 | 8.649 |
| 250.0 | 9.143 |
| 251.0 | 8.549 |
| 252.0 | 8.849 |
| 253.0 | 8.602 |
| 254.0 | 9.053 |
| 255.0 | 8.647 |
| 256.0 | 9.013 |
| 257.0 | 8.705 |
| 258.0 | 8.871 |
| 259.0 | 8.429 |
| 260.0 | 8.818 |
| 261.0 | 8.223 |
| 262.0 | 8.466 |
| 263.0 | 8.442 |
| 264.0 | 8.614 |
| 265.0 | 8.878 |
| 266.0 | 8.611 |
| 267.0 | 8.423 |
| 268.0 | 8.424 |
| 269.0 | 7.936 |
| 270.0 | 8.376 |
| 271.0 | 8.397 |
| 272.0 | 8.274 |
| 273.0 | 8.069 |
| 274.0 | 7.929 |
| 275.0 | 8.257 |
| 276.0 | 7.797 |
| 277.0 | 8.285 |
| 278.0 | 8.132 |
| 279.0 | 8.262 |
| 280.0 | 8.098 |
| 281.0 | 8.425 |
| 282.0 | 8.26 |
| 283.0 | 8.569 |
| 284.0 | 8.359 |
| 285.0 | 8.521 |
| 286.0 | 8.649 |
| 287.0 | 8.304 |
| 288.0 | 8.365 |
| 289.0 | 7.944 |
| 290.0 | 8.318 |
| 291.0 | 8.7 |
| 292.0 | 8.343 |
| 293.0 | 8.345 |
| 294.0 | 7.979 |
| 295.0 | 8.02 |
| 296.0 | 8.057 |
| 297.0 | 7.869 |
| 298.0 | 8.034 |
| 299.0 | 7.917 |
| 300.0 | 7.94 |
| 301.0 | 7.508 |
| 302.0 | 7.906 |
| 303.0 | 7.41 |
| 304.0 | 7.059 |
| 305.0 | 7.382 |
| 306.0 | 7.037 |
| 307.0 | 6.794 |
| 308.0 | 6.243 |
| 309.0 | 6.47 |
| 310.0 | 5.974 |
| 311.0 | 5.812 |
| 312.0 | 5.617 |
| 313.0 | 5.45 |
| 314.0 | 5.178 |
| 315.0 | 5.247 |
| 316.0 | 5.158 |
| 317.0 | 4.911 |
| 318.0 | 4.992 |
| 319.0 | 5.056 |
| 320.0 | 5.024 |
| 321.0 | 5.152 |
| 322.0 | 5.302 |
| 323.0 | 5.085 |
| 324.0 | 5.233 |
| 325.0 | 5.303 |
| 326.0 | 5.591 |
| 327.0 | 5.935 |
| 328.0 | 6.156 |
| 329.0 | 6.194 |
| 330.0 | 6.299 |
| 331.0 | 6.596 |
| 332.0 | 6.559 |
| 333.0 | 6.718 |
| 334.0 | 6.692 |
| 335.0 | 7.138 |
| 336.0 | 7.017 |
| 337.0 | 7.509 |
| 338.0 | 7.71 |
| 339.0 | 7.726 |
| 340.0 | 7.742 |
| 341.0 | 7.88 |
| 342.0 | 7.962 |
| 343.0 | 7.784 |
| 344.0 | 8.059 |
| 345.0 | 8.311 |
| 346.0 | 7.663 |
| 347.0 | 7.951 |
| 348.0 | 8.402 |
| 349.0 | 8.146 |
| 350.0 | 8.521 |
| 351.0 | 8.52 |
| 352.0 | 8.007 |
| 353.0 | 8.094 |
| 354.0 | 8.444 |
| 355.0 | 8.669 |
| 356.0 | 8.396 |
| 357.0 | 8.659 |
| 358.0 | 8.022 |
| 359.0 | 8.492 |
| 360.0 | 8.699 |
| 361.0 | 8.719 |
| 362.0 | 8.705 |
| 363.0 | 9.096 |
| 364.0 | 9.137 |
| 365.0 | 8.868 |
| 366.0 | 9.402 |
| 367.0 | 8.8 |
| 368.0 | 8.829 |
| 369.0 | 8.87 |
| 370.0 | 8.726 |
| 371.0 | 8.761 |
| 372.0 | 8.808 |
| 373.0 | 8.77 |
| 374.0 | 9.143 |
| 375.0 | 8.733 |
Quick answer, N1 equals -3 keV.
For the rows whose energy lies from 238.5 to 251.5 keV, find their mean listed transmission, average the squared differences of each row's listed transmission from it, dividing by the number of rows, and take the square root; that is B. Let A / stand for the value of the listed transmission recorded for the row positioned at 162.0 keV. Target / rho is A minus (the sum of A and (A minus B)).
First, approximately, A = 10.02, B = 0.30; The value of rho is -9.7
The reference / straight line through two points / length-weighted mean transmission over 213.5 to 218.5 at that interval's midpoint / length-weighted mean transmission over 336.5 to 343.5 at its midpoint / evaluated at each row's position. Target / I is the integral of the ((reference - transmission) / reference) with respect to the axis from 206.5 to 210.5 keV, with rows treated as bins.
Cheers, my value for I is 0.3 keV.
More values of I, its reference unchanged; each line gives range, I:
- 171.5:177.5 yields -0.6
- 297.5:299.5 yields 0.0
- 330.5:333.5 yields 0.5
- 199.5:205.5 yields 0.5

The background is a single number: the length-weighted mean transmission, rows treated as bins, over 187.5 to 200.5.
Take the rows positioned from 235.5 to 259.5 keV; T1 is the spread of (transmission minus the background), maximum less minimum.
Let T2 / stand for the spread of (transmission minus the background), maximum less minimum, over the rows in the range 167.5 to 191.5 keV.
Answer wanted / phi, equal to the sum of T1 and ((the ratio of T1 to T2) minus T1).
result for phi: 0.5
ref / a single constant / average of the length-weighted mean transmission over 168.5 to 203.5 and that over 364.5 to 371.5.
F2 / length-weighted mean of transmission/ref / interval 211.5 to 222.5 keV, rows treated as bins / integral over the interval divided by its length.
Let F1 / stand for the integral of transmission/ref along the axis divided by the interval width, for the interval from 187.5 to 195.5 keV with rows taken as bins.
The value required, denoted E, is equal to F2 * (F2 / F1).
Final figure 0.93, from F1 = 0.970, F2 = 0.95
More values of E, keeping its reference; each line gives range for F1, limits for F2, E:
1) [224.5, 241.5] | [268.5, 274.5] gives 0.86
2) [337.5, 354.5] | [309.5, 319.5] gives 0.39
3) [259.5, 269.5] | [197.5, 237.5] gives 0.92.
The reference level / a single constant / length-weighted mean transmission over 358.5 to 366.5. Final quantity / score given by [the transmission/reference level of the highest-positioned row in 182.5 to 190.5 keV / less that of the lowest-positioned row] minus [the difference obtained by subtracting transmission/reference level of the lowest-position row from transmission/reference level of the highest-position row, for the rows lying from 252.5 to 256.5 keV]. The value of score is -0.19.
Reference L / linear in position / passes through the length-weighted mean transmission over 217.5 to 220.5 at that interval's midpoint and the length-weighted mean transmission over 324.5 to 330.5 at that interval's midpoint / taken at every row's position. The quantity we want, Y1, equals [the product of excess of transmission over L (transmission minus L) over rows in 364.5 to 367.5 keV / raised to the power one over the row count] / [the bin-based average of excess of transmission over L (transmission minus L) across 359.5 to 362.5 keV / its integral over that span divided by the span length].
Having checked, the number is 1.1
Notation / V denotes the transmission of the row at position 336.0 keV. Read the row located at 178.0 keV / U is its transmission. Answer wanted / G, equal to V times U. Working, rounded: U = 9.817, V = 7.017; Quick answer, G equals 69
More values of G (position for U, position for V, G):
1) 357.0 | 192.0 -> 77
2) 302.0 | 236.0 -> 71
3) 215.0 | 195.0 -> 81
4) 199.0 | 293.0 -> 71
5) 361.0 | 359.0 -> 74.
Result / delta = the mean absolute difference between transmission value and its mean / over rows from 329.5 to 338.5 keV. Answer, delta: 0.381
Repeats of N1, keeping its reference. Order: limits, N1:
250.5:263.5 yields 0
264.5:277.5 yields -1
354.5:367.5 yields 0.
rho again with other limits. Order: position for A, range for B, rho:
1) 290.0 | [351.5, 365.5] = -8.0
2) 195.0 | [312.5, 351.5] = -7.7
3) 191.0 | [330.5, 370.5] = -7.9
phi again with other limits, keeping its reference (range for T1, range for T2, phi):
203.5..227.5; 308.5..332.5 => 1.0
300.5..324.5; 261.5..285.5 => 2.8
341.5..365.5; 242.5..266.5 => 1.2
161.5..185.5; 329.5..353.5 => 0.6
